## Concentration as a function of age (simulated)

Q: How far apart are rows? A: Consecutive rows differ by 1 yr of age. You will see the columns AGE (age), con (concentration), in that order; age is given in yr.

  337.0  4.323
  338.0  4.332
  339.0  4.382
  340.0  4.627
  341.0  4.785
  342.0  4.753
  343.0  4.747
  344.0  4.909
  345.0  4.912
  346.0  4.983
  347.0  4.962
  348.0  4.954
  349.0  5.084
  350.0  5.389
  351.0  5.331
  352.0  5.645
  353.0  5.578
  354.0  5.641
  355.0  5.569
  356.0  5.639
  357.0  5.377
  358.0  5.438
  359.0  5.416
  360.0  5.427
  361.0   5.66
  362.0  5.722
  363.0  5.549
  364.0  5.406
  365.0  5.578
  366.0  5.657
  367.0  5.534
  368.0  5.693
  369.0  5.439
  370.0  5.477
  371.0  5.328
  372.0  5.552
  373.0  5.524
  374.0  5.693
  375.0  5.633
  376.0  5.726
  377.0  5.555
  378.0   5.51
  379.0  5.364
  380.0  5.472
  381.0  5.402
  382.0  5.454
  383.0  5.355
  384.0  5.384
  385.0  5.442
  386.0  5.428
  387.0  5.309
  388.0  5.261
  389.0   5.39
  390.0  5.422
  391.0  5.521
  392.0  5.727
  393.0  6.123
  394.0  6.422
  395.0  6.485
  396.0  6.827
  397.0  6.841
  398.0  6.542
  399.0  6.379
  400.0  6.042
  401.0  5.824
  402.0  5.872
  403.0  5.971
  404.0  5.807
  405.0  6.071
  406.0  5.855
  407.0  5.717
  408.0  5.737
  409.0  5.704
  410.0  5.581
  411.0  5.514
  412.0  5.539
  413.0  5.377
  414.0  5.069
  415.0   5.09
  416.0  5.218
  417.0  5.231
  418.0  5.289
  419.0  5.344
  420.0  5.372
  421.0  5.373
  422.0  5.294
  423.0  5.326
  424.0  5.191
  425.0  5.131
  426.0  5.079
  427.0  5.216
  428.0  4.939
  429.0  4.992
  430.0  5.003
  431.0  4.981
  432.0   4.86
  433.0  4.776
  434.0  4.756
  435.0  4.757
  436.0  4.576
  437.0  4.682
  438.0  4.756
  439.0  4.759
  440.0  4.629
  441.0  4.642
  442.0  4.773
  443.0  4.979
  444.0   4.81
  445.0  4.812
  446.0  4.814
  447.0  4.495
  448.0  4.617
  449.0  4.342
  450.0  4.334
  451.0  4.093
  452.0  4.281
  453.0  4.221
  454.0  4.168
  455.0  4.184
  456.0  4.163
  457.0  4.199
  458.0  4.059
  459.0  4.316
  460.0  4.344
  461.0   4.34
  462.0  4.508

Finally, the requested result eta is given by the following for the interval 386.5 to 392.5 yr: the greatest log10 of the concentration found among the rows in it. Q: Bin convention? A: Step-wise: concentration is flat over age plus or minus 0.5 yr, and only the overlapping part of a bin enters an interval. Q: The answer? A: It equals 0.76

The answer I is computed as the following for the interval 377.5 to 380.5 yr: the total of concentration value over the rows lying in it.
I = 16.3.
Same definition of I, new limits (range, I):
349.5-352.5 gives 16.4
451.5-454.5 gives 12.7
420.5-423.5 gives 16.0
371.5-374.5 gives 16.8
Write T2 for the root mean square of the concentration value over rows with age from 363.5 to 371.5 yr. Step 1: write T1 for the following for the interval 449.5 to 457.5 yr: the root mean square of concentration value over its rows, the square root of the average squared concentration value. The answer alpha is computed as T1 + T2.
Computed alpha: 9.7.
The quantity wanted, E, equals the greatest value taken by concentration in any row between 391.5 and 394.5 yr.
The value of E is 6.422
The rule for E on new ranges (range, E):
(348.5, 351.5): 5.389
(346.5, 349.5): 5.084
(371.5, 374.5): 5.693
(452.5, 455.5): 4.221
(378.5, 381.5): 5.472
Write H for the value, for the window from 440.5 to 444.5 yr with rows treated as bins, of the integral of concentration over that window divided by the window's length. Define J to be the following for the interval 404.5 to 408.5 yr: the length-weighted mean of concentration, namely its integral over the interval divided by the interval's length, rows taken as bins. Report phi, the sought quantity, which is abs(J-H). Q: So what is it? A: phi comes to 1.04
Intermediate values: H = 4.80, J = 5.8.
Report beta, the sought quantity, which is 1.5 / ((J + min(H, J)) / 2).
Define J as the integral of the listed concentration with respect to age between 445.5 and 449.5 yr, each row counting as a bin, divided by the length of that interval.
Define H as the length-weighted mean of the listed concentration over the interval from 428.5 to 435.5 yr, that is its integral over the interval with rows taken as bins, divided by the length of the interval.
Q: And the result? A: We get 0.328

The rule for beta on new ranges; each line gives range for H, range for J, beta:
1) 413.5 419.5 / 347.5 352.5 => 0.286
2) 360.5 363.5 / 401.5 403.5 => 0.259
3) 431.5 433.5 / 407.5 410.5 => 0.286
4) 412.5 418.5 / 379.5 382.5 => 0.282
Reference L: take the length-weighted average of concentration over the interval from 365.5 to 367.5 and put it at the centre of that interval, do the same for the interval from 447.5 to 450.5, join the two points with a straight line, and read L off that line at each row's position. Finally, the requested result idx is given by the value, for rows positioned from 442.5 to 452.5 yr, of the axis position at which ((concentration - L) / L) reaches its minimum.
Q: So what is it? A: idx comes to 451.0 yr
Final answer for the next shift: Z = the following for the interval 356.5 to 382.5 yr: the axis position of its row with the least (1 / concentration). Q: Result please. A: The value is 376.0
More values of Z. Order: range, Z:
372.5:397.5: 397.0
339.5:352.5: 352.0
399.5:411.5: 405.0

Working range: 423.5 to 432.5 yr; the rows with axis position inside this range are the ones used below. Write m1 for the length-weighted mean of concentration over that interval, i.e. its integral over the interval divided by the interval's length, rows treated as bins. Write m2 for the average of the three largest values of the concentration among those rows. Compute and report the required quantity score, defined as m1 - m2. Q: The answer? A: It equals -0.136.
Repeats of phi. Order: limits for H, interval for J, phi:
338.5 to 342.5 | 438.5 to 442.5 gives 0.06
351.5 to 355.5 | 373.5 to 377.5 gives 0.04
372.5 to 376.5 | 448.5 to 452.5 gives 1.38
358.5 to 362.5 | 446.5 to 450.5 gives 1.11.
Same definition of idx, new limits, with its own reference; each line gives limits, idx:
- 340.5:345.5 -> 342.0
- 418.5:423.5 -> 422.0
